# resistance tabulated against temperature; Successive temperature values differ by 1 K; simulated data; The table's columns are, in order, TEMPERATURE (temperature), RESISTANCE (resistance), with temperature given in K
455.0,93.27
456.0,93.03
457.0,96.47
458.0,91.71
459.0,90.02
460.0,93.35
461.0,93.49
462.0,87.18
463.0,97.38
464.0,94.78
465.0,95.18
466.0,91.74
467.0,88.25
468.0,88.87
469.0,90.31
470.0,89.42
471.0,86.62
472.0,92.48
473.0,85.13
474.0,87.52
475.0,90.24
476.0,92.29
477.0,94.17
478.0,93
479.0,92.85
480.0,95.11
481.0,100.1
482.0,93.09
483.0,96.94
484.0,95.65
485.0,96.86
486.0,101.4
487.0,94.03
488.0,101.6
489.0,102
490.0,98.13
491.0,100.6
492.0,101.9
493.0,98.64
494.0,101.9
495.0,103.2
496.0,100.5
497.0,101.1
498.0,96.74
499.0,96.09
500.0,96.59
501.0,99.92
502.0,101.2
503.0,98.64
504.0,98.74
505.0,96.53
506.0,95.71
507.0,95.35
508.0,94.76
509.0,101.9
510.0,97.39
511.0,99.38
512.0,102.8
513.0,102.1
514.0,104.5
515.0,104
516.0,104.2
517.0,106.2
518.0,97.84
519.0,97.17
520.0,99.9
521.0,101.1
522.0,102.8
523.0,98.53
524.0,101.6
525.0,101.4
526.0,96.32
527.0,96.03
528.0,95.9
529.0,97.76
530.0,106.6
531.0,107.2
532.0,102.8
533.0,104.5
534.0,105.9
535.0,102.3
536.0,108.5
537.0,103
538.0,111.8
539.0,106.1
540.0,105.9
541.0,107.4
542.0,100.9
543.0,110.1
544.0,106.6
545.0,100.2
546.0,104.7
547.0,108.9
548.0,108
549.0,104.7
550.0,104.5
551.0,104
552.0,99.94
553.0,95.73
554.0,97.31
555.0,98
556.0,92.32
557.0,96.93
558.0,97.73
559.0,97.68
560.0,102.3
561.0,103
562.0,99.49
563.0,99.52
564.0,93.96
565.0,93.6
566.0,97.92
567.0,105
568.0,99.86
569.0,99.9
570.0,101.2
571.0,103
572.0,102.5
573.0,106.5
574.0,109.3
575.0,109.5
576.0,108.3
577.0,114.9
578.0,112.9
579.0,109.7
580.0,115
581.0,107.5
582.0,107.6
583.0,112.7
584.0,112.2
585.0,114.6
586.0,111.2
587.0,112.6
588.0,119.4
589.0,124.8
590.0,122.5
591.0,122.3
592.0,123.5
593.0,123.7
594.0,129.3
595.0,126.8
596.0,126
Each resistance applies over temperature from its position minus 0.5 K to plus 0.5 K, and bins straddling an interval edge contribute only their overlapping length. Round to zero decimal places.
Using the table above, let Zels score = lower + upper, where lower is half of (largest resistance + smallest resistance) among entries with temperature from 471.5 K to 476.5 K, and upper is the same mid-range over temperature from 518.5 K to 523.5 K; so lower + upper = 189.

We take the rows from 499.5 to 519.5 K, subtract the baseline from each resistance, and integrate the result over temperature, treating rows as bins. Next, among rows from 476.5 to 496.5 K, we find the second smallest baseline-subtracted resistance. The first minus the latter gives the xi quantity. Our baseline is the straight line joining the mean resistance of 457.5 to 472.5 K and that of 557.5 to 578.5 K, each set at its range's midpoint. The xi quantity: 69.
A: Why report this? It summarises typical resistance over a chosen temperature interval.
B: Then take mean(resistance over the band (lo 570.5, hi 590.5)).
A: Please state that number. 111.8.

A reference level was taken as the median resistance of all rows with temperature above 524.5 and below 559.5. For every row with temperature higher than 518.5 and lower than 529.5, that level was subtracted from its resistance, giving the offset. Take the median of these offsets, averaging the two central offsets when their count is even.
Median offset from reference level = -4.5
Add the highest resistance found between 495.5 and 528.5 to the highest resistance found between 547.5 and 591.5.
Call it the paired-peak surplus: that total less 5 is 226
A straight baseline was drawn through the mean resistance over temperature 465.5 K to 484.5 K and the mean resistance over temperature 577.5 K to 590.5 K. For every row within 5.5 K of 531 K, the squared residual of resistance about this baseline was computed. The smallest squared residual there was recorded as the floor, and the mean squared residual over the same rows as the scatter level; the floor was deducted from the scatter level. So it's 18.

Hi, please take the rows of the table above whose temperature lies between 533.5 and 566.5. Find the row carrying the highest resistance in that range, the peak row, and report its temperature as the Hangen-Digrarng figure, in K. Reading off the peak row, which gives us 538.0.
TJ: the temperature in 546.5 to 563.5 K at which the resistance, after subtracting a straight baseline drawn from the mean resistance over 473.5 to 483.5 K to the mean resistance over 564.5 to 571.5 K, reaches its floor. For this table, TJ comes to 556.0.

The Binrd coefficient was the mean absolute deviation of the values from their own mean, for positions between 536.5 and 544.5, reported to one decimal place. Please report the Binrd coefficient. 2.5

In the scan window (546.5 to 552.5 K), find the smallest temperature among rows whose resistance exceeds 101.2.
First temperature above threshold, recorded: 547.0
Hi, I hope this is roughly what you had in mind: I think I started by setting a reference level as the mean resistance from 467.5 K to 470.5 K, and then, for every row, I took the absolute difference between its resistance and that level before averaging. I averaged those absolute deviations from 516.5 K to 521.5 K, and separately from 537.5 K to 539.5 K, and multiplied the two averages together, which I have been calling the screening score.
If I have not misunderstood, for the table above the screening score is 212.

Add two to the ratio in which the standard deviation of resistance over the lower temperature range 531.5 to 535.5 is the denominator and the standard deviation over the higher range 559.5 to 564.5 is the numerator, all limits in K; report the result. 4.2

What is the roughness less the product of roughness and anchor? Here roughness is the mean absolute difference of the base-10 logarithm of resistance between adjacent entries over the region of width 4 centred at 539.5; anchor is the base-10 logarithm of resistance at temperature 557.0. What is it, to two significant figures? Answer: -0.0098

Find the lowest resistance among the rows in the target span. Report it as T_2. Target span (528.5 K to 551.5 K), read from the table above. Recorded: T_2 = 97.76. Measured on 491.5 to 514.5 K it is 94.76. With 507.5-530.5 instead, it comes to 94.76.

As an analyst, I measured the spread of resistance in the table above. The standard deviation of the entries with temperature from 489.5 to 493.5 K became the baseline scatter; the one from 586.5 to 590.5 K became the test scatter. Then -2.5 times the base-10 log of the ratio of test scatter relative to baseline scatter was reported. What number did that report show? -1.2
